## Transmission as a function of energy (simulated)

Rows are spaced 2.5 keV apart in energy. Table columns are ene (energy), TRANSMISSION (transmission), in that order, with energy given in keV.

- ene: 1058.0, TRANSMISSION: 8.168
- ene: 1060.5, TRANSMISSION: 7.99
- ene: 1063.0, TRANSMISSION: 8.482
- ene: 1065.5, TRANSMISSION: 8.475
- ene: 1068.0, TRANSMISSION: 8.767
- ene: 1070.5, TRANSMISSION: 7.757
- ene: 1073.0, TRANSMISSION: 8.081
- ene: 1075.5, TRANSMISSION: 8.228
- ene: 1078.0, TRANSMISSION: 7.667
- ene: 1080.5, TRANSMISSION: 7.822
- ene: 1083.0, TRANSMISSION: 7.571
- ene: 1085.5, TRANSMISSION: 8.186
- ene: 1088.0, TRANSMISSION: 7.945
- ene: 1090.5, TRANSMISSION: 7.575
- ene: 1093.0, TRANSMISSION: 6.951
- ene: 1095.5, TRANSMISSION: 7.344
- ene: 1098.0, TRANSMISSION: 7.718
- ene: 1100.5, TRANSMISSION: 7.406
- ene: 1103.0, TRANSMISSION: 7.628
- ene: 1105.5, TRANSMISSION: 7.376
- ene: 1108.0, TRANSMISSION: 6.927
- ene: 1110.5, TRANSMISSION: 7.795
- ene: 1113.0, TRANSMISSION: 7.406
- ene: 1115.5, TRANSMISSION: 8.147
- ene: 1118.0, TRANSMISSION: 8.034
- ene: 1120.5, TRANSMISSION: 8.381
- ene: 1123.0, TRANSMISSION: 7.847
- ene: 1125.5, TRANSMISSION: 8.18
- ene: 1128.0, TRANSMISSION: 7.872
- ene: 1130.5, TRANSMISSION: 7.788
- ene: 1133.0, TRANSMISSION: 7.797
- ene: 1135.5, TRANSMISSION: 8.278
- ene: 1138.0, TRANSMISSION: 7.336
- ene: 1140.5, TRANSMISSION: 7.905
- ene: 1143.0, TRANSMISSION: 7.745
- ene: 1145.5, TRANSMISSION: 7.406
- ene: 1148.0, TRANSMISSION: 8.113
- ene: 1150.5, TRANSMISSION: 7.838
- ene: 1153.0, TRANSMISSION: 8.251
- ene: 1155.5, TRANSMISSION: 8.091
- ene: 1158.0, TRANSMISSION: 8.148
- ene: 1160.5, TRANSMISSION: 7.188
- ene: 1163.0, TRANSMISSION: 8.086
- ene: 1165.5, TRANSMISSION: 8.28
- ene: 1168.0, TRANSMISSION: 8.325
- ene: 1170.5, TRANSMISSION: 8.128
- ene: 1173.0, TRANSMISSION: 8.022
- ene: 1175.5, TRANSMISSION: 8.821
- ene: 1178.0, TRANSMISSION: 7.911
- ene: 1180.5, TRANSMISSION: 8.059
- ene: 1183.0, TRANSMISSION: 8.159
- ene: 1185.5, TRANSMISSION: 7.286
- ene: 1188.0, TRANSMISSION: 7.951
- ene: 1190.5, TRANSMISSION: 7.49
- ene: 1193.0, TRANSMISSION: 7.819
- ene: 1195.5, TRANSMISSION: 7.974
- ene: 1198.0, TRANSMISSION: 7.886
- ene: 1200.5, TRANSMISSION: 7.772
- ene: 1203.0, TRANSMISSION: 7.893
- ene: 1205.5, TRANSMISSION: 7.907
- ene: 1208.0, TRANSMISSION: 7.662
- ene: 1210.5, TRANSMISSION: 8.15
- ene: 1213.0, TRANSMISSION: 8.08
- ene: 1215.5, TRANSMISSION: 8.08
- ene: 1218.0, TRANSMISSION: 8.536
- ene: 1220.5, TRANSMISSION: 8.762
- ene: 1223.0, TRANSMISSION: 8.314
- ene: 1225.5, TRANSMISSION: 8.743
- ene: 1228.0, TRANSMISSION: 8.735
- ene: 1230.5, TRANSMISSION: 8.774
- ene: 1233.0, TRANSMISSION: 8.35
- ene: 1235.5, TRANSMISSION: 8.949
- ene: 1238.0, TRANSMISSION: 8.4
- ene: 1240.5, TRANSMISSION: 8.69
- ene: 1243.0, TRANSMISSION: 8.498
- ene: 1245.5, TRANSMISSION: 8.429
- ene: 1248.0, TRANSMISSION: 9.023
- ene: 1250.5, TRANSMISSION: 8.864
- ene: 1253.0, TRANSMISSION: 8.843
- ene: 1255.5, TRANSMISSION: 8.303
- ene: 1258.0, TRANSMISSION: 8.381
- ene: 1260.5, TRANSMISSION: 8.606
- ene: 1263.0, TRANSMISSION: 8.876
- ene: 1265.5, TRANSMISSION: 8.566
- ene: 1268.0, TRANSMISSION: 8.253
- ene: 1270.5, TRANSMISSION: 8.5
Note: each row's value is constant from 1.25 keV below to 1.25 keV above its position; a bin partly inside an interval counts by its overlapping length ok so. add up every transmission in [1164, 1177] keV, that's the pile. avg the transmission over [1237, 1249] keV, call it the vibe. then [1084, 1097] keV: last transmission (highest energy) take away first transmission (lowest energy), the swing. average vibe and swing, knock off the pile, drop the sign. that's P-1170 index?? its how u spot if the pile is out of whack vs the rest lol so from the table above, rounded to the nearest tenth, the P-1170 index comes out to 37.7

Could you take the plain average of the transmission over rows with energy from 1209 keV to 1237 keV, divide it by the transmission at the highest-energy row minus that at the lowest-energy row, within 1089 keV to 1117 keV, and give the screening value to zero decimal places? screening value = 15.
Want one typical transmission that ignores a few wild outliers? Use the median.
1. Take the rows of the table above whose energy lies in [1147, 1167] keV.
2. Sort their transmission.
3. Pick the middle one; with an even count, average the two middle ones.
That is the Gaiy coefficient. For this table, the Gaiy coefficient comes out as 8.10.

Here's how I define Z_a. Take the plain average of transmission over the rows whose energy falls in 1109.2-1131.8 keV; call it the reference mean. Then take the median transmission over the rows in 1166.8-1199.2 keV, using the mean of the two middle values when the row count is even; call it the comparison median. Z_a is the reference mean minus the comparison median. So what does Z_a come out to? 0.0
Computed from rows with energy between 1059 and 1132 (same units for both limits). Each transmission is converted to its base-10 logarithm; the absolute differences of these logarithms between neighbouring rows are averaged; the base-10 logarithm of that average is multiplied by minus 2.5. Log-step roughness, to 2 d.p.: 4.17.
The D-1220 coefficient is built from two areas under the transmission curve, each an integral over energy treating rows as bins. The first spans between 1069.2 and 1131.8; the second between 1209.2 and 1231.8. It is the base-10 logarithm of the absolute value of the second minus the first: 2.47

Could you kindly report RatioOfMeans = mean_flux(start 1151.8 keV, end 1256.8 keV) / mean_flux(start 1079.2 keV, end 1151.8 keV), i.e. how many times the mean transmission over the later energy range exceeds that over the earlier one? 1.06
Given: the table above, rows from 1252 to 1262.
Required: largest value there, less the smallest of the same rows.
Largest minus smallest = 0.54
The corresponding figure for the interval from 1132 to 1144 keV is 0.94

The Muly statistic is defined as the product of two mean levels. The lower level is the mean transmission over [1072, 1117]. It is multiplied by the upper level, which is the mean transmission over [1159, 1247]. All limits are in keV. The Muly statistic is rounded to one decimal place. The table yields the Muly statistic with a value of 62.6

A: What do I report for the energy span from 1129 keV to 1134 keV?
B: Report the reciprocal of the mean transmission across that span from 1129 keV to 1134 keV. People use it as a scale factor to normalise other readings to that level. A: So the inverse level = 0.128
